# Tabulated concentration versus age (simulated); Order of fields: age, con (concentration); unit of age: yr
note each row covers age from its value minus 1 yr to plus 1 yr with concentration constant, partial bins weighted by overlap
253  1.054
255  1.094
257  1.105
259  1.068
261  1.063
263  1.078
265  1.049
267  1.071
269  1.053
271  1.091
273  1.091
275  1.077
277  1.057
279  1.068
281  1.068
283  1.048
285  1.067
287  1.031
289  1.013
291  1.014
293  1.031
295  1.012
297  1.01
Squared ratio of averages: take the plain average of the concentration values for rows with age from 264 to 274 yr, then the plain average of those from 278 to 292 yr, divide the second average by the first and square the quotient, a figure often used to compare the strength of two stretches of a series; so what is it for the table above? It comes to 0.95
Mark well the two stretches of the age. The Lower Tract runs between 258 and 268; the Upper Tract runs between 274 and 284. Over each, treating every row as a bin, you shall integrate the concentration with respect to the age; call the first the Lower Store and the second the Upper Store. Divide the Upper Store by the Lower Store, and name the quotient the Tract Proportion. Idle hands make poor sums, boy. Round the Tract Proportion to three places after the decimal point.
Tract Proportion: 0.998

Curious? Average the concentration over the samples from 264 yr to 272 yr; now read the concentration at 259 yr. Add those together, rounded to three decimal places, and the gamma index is 2.134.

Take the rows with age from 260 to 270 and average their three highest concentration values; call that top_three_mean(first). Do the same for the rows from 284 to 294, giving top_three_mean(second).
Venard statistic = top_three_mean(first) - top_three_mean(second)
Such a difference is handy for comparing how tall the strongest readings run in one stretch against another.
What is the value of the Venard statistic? 0.028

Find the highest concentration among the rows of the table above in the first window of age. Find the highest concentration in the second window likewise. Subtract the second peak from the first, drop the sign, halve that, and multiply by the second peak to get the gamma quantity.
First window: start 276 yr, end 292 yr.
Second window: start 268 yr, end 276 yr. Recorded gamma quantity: 0.013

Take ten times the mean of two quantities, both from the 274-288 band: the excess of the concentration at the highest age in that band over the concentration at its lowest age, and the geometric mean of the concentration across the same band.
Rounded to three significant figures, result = 5.07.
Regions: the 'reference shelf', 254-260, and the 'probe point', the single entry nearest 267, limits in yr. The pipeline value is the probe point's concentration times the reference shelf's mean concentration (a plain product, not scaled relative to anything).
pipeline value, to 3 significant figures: 1.17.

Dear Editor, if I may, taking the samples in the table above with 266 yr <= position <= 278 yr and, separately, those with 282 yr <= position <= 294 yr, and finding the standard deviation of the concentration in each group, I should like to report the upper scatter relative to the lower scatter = 1.27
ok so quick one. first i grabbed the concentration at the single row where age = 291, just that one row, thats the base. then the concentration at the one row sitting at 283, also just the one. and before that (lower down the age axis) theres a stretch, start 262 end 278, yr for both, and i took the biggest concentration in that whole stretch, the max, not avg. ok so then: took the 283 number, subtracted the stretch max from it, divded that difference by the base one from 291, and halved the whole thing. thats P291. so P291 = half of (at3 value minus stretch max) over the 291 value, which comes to -0.021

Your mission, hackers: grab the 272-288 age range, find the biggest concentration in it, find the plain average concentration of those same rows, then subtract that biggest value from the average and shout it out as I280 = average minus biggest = -0.028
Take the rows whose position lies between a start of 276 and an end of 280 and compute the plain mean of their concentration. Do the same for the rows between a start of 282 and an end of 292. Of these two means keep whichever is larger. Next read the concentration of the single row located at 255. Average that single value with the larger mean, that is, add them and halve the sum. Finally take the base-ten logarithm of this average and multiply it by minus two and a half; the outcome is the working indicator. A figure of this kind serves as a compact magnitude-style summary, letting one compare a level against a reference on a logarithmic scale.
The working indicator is -0.082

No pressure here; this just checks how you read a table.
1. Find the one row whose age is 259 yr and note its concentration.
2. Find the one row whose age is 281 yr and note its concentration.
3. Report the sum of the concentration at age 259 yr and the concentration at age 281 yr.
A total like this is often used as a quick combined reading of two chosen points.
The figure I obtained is 2.14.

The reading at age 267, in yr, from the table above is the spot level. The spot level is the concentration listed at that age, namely 1.071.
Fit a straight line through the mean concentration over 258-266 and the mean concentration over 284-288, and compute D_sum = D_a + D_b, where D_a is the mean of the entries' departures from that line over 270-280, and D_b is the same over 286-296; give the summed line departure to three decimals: -0.005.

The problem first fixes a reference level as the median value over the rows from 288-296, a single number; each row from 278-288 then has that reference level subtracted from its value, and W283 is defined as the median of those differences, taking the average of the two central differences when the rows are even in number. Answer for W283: 0.0535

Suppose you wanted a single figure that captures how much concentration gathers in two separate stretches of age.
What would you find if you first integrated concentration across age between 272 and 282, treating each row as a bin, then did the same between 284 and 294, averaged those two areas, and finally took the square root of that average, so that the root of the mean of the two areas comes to 3.24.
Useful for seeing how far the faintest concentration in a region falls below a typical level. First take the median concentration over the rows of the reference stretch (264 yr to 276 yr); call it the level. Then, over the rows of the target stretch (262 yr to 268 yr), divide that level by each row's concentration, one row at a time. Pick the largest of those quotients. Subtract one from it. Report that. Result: 0.024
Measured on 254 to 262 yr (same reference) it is 0.010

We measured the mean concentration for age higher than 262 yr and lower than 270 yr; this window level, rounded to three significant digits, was 1.06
